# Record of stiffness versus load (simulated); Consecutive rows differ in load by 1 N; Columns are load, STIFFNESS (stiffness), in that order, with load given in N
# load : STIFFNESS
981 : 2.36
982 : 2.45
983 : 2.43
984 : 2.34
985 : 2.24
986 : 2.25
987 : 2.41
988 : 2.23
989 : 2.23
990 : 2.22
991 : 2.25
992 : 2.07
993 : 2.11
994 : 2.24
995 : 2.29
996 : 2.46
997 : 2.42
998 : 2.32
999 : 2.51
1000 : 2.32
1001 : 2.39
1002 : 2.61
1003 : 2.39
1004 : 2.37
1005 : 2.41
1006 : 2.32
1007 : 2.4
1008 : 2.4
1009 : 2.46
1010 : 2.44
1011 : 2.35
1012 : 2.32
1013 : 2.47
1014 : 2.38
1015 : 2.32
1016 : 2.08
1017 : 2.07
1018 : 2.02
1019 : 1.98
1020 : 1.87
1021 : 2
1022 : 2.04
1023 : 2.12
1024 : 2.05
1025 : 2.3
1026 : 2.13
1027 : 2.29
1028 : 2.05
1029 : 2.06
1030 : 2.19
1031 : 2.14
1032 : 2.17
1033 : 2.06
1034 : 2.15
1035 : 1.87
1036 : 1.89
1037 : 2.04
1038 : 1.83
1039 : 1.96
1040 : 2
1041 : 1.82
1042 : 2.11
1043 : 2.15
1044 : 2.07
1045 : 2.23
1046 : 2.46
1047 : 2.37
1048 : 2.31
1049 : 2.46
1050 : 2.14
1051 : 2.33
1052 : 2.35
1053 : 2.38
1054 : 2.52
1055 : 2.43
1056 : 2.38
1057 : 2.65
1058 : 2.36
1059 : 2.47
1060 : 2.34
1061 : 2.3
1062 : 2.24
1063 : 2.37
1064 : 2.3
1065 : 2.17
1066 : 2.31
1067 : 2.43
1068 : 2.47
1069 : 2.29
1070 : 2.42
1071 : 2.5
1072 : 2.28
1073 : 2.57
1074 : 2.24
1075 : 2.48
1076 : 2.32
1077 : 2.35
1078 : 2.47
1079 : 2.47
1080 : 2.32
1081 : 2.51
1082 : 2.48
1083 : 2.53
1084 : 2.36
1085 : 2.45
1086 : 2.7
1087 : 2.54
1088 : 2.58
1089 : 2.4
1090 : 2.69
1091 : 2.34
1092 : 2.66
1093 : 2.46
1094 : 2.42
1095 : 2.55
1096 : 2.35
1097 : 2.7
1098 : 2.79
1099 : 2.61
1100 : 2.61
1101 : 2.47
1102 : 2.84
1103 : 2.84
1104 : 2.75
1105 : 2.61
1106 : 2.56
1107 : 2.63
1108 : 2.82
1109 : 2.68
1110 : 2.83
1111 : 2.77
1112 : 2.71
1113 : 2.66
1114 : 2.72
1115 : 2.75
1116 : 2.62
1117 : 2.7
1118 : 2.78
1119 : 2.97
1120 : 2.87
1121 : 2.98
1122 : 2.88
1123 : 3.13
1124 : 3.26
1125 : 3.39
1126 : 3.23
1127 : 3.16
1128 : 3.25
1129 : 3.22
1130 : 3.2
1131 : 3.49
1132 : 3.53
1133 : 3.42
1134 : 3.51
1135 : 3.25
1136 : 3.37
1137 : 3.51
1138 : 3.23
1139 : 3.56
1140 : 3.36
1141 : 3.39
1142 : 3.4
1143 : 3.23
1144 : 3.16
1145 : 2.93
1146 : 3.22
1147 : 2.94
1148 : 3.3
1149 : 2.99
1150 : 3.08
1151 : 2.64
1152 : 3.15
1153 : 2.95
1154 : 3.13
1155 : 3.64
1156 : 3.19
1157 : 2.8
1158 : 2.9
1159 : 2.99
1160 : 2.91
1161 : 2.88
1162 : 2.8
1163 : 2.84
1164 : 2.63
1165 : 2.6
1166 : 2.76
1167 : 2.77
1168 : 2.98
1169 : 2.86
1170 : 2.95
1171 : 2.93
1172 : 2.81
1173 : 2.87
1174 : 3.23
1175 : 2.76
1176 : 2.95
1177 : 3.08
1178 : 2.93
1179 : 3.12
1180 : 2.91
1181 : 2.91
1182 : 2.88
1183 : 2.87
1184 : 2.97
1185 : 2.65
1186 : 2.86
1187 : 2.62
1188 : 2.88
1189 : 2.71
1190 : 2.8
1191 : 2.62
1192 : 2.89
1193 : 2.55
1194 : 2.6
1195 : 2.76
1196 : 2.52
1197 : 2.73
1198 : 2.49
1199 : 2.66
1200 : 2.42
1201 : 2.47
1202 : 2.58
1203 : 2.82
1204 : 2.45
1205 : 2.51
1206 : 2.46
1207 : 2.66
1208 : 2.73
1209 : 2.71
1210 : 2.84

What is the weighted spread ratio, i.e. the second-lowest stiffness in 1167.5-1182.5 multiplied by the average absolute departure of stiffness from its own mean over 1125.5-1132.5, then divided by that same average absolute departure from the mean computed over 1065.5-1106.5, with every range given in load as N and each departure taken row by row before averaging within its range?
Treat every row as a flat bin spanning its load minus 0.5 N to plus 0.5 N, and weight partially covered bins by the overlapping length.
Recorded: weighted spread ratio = 2.8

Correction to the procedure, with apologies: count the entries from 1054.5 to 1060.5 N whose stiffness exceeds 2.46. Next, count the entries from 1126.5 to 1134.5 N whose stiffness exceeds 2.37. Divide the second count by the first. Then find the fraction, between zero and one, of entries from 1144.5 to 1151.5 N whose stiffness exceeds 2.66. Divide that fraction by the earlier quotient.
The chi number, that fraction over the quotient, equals 0.21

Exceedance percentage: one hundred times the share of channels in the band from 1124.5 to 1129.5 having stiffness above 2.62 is 100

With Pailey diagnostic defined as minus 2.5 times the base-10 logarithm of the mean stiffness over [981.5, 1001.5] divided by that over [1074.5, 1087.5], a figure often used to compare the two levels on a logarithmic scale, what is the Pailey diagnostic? 0.069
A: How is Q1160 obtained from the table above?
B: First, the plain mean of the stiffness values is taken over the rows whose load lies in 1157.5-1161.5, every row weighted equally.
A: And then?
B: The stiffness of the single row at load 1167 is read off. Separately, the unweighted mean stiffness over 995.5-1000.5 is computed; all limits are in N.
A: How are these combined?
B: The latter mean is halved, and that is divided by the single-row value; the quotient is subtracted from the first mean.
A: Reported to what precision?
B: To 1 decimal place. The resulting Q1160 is 2.5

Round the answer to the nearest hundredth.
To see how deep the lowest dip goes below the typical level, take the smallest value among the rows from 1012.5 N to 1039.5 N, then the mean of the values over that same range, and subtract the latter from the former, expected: -0.26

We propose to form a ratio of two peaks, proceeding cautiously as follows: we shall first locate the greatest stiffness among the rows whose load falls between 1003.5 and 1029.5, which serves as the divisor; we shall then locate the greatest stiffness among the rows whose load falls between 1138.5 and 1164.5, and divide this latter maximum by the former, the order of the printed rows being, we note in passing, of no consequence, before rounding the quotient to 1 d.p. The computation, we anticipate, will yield 1.5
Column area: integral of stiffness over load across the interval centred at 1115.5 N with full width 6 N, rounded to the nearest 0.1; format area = 16.2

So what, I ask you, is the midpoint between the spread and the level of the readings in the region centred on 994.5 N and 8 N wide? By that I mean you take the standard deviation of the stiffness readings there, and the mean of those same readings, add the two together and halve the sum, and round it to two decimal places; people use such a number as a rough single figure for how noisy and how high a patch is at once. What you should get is 1.20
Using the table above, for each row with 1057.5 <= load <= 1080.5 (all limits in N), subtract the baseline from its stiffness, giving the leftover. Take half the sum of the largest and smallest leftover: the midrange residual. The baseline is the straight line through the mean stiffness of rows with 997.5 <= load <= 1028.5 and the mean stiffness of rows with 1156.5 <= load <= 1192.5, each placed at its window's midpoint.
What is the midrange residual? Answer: -0.10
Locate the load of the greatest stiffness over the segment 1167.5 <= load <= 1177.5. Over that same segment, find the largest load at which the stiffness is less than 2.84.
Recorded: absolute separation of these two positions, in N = 1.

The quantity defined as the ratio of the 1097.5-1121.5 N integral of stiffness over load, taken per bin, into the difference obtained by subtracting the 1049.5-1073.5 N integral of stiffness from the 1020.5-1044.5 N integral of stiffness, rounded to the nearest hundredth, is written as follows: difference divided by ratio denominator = -0.11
